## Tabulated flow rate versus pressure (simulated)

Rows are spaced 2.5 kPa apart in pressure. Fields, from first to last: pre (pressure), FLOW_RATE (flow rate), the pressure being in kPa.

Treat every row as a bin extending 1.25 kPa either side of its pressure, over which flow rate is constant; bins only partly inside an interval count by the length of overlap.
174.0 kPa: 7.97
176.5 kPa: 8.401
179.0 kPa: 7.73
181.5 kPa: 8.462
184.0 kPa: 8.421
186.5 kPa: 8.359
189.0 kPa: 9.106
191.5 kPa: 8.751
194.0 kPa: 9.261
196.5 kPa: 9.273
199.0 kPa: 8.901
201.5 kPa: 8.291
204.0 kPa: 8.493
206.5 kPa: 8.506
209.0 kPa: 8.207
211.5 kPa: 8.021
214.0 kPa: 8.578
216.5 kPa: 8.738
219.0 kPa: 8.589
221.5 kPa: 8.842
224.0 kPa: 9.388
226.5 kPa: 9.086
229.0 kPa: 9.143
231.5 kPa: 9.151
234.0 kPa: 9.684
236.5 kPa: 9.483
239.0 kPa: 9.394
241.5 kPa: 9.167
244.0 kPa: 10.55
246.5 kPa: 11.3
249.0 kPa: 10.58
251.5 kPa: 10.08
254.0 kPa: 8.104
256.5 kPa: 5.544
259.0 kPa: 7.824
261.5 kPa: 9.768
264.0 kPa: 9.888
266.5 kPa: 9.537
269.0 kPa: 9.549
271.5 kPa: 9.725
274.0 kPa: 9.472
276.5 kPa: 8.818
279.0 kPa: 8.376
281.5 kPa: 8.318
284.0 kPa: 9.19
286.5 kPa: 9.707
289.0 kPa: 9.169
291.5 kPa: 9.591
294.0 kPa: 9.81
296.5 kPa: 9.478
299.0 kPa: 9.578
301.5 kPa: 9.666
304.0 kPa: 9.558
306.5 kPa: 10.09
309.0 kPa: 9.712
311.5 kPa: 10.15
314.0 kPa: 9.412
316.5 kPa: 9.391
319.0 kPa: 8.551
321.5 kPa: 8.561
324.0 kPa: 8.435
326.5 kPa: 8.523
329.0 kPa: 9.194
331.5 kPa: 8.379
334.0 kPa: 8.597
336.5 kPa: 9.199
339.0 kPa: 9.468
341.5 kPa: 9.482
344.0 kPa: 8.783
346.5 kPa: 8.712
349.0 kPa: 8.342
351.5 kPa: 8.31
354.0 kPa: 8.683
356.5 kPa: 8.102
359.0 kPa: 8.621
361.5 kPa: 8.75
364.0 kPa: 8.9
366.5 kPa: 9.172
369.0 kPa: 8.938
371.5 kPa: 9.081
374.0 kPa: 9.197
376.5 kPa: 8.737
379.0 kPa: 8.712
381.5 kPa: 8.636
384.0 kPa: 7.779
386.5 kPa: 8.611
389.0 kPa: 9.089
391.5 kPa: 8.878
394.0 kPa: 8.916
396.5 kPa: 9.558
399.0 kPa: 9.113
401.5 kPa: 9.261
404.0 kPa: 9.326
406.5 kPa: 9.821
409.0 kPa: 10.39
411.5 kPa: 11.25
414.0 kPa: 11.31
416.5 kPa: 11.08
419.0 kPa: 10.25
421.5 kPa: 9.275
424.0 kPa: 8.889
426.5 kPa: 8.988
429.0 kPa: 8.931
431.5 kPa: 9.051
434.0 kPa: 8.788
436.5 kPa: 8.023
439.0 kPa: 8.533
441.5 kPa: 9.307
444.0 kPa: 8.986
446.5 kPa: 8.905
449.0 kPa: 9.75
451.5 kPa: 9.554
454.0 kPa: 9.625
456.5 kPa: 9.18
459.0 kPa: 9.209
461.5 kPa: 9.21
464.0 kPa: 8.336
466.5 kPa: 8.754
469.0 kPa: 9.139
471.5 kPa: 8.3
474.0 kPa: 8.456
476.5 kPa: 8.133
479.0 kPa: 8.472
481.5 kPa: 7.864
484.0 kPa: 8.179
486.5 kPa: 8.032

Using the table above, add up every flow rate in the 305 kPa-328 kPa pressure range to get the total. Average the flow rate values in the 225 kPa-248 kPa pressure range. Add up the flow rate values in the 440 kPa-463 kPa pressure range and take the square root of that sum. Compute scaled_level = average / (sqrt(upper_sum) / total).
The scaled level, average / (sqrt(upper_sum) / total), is 87.5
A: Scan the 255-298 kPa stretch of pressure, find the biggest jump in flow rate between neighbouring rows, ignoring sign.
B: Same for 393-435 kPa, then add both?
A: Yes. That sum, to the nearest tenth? 3.3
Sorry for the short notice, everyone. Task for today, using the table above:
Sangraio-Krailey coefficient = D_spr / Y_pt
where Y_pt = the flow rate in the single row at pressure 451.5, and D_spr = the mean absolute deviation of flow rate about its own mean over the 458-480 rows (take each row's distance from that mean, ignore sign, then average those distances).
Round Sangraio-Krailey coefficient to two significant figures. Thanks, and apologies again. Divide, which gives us 0.038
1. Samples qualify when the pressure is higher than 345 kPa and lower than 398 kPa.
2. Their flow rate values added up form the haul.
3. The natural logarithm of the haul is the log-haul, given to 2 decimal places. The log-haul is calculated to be 5.21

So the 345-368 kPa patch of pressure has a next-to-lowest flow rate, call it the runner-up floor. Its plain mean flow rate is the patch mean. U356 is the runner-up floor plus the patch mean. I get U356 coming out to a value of 16.9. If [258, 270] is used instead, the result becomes 18.9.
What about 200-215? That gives 16.6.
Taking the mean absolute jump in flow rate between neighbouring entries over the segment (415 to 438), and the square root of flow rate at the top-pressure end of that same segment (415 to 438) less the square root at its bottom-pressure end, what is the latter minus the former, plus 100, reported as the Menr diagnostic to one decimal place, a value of 99.1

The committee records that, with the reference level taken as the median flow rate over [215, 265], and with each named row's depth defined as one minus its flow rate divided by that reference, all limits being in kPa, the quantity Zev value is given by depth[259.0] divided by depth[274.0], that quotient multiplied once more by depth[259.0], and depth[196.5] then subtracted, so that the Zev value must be -1.17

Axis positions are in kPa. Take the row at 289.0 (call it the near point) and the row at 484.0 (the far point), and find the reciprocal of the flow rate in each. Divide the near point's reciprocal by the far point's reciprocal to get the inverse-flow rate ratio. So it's 0.89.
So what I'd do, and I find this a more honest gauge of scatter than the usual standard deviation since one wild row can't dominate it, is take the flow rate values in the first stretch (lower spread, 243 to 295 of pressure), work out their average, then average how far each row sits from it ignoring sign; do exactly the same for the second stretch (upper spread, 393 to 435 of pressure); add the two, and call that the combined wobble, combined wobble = 1.57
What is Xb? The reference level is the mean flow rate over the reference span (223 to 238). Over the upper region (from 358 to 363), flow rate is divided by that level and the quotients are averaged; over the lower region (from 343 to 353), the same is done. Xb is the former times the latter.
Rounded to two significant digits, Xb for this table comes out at 0.85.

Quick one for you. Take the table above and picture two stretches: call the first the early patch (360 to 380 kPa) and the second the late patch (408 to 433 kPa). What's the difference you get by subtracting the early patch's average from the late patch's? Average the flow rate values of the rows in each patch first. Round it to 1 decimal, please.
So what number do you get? 1.0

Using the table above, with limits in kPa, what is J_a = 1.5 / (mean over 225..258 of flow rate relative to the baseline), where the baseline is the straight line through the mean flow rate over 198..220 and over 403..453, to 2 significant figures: 2.2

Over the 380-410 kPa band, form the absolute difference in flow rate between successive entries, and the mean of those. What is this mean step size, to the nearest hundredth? 0.43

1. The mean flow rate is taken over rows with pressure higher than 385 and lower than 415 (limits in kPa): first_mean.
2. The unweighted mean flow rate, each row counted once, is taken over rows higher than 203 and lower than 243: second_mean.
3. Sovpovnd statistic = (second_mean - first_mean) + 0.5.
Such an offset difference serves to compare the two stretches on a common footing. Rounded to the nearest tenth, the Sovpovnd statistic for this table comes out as -0.2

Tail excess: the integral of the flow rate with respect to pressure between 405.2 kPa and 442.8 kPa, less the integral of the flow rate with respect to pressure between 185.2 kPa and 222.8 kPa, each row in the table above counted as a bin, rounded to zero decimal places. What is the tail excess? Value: 35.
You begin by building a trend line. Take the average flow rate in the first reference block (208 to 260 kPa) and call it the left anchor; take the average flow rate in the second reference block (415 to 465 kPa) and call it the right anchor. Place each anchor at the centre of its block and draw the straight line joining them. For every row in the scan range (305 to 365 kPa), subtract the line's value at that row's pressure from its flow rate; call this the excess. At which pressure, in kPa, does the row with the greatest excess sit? 311.5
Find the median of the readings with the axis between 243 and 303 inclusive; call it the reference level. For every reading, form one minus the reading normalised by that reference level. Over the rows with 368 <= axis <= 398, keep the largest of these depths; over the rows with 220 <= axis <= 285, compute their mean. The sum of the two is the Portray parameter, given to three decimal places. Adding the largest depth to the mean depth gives 0.222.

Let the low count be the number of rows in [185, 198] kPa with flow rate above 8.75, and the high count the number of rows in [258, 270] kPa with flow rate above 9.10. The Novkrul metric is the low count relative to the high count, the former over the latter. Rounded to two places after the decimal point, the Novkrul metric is 1.00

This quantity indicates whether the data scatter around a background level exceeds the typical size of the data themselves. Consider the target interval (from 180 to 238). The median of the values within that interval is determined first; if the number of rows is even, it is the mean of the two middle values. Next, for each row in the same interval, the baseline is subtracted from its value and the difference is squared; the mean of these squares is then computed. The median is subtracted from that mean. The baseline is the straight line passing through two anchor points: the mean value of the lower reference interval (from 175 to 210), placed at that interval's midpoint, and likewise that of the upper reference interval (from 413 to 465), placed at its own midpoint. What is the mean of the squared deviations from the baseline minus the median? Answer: -8.54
